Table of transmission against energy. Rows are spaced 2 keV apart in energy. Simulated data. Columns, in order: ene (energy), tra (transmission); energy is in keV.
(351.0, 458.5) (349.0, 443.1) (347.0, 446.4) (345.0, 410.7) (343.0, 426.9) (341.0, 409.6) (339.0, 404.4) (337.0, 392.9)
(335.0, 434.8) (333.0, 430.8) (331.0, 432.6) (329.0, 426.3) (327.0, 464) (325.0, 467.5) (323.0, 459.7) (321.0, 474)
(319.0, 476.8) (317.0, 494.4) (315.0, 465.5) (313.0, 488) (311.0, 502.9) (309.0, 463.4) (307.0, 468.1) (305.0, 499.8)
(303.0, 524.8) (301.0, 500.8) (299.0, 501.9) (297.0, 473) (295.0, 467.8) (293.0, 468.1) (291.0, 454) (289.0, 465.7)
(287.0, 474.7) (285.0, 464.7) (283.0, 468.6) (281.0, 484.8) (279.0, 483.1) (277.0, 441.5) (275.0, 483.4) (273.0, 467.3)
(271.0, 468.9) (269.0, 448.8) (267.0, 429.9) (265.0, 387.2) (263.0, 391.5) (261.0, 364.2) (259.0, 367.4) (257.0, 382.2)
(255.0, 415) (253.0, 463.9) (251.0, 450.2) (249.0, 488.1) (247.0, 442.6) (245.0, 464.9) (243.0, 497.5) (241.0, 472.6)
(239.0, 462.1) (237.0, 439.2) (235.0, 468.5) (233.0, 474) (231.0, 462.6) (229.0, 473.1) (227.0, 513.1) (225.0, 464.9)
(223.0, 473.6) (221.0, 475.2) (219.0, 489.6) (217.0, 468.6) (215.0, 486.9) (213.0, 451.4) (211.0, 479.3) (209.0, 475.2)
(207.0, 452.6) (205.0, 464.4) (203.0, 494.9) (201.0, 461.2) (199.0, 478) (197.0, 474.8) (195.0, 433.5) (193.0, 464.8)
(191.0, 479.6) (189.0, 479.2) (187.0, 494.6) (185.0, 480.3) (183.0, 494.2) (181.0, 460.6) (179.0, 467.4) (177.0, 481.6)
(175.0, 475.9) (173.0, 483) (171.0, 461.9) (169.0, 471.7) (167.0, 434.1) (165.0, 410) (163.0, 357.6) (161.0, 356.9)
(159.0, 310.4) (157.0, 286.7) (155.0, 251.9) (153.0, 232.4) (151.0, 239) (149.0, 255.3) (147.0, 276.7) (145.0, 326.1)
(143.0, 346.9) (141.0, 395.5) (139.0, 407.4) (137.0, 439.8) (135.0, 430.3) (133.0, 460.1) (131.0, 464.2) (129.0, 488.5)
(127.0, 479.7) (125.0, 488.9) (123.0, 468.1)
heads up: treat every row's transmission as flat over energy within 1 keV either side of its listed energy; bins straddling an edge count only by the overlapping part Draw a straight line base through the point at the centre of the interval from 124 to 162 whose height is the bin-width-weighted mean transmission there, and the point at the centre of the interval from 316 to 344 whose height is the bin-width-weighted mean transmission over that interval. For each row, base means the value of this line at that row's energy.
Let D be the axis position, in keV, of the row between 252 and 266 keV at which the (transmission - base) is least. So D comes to 261.0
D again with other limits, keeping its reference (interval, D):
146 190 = 153.0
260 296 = 261.0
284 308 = 291.0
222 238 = 237.0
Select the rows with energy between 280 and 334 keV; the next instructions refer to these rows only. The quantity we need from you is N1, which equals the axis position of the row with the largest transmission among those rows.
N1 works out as 303.0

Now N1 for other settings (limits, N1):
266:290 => 281.0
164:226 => 203.0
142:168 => 167.0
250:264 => 253.0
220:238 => 227.0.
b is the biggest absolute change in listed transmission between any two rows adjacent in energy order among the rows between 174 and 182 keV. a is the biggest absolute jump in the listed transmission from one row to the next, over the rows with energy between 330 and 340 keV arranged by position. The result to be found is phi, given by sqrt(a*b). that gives 24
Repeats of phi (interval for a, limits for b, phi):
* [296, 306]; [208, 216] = 32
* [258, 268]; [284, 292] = 22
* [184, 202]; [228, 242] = 35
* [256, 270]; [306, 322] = 41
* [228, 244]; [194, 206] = 35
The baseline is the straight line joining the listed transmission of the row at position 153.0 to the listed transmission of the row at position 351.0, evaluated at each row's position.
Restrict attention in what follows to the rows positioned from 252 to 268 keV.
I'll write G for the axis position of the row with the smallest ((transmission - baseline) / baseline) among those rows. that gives 261.0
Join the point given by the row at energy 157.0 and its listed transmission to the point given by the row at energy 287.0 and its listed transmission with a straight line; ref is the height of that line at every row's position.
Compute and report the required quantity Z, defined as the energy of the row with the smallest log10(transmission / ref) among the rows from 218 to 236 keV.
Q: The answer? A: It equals 235.0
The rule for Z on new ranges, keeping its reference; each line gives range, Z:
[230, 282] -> 261.0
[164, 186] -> 165.0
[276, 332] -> 329.0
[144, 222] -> 153.0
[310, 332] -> 329.0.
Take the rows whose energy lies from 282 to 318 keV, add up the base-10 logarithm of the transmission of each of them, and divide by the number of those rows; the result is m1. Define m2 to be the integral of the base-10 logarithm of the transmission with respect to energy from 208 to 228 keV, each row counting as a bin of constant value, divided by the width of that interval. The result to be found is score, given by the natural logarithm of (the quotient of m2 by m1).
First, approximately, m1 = 2.68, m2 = 2.68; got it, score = -0.001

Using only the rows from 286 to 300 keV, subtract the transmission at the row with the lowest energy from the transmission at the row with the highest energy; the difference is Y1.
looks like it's 27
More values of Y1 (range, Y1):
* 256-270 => 67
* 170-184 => 32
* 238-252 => -12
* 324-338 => -75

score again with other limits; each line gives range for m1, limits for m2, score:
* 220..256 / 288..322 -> 0.005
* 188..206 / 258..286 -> -0.012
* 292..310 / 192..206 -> -0.006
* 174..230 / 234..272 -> -0.014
